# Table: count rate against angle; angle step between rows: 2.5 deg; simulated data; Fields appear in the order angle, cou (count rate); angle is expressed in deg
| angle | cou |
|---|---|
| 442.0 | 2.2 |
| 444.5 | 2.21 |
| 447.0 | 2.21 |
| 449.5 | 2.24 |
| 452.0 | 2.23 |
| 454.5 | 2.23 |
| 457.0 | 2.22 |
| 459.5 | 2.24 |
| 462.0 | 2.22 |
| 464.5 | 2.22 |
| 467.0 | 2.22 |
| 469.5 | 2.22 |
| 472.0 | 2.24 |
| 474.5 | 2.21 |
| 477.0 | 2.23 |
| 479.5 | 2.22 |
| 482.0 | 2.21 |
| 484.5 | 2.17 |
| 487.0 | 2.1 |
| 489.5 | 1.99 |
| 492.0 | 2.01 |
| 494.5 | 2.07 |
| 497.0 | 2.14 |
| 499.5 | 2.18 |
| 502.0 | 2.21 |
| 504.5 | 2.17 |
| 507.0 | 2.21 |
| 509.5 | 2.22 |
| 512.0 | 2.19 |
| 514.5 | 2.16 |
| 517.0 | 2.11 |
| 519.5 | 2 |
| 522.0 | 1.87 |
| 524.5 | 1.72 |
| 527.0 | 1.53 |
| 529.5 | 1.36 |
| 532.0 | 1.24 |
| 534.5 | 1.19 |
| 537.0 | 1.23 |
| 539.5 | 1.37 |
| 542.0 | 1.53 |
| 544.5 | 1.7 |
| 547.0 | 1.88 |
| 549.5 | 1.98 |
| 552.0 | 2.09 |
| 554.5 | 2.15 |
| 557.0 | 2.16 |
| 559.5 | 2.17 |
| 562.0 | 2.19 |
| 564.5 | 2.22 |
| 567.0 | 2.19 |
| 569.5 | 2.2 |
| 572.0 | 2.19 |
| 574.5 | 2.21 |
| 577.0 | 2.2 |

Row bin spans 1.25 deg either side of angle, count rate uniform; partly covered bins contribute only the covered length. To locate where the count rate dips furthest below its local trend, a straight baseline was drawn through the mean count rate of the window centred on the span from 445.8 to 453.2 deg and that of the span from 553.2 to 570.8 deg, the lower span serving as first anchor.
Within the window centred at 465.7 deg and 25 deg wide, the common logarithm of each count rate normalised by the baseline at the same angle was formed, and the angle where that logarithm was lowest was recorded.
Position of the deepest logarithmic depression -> 474.5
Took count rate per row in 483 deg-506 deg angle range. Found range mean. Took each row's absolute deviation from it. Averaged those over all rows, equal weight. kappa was 0.065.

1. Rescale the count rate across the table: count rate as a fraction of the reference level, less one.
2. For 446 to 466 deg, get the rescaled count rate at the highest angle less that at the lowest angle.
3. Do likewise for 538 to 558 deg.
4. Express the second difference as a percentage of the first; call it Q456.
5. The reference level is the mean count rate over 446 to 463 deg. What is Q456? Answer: 7900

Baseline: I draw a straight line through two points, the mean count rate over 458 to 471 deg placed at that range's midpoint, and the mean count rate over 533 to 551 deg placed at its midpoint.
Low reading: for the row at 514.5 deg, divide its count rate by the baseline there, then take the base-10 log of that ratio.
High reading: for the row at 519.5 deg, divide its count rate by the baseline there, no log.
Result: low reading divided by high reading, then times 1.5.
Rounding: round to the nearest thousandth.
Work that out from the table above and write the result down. 0.106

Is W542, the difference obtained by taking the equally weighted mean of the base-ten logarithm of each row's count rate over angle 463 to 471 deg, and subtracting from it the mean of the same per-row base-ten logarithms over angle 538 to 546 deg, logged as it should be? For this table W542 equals 0.16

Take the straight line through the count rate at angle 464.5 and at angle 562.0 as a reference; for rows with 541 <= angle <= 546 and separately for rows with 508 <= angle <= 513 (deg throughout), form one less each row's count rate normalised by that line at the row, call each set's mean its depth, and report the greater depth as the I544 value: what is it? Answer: 0.26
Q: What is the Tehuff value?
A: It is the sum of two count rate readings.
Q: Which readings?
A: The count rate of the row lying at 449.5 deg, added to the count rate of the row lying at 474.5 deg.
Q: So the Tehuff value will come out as 4.45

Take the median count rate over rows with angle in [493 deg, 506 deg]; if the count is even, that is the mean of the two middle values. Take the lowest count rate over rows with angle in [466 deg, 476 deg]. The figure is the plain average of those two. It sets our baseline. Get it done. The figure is 2.19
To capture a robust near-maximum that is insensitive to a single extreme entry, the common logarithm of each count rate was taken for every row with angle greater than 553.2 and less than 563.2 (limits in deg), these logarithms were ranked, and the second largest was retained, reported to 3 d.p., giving 0.336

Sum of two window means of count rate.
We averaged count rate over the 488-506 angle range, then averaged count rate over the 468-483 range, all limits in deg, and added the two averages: 4.3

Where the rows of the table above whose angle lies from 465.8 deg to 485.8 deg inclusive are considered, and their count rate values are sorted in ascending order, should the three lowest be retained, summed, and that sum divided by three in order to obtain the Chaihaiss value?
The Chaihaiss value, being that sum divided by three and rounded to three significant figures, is 2.20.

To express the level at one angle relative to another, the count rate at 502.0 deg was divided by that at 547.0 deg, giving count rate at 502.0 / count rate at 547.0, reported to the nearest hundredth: 1.18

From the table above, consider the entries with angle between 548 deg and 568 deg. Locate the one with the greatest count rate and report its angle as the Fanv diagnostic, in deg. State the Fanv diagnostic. 564.5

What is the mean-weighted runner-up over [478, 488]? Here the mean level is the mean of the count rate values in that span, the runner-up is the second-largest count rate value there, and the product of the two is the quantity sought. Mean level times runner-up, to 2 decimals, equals 4.81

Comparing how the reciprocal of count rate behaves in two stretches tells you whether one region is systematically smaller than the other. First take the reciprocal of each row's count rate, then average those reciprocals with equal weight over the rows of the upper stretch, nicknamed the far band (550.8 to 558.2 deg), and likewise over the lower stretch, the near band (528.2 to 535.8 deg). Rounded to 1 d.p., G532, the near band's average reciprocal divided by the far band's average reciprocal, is 1.7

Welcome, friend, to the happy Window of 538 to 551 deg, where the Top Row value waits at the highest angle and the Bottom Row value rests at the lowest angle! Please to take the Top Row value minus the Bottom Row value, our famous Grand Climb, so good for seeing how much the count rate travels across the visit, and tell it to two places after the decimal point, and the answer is 0.61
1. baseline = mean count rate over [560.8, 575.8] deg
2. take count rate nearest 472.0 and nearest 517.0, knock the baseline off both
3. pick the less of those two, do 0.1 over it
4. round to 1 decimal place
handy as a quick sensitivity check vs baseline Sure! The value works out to -1.1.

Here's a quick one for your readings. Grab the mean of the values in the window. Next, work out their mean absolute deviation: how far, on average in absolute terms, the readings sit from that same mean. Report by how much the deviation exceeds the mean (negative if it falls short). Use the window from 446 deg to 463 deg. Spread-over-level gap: -2.22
